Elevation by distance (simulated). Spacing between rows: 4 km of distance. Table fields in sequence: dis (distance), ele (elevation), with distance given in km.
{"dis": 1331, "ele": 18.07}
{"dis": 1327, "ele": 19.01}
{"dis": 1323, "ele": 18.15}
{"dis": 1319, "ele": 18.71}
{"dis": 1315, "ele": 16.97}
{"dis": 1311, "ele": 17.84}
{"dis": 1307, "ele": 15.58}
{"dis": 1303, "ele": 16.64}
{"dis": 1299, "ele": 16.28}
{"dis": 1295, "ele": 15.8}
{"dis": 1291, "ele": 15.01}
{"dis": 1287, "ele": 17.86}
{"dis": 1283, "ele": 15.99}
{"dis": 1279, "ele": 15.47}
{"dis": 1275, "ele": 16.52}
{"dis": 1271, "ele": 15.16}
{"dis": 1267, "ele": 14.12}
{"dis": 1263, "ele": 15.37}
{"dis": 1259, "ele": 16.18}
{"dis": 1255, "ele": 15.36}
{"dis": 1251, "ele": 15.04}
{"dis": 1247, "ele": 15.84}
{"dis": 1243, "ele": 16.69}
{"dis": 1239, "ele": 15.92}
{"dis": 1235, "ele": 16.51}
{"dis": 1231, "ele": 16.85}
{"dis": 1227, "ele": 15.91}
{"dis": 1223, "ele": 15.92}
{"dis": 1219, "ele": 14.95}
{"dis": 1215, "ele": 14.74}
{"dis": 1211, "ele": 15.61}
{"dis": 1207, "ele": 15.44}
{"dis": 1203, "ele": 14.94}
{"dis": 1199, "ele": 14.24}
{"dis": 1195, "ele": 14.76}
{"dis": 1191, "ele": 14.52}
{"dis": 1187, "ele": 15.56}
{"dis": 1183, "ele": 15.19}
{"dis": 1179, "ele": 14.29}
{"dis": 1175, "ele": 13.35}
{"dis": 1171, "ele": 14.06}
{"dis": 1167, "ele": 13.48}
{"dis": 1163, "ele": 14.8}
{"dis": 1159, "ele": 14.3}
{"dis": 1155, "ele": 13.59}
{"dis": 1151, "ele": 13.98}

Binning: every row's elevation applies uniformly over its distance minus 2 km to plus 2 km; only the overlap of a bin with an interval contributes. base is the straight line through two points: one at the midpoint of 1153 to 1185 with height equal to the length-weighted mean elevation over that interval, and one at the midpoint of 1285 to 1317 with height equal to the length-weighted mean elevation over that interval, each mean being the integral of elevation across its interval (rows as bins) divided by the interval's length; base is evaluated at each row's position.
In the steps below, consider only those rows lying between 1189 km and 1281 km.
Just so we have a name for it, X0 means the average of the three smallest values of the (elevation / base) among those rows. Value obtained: 0.93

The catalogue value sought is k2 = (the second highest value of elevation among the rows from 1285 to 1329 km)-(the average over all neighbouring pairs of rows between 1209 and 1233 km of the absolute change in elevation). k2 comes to 18.1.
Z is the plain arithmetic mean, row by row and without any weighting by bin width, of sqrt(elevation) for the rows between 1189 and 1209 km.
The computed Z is 3.84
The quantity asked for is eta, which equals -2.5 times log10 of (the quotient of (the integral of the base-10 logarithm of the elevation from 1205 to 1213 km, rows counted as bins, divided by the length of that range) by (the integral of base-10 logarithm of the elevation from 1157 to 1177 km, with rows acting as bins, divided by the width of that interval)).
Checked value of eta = -0.04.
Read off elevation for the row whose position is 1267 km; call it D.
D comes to 14.12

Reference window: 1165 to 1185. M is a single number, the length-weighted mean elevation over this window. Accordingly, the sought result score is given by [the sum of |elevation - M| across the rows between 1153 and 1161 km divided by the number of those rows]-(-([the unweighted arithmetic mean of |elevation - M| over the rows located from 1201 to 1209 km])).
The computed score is 1.5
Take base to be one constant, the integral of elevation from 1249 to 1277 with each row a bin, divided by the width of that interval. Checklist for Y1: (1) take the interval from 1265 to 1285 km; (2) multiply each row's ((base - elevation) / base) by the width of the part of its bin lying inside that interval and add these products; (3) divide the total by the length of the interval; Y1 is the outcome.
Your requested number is -0.004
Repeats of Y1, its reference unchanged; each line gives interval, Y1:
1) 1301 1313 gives -0.084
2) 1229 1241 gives -0.067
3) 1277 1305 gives -0.049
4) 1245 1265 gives -0.011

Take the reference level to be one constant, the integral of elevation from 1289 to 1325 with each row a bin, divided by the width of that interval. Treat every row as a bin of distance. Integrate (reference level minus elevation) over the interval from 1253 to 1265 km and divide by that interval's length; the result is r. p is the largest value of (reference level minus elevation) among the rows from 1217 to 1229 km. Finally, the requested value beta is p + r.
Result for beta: 3.0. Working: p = 1.8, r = 1.1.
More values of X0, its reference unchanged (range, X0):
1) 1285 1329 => 0.94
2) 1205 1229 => 1.01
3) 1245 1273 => 0.93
